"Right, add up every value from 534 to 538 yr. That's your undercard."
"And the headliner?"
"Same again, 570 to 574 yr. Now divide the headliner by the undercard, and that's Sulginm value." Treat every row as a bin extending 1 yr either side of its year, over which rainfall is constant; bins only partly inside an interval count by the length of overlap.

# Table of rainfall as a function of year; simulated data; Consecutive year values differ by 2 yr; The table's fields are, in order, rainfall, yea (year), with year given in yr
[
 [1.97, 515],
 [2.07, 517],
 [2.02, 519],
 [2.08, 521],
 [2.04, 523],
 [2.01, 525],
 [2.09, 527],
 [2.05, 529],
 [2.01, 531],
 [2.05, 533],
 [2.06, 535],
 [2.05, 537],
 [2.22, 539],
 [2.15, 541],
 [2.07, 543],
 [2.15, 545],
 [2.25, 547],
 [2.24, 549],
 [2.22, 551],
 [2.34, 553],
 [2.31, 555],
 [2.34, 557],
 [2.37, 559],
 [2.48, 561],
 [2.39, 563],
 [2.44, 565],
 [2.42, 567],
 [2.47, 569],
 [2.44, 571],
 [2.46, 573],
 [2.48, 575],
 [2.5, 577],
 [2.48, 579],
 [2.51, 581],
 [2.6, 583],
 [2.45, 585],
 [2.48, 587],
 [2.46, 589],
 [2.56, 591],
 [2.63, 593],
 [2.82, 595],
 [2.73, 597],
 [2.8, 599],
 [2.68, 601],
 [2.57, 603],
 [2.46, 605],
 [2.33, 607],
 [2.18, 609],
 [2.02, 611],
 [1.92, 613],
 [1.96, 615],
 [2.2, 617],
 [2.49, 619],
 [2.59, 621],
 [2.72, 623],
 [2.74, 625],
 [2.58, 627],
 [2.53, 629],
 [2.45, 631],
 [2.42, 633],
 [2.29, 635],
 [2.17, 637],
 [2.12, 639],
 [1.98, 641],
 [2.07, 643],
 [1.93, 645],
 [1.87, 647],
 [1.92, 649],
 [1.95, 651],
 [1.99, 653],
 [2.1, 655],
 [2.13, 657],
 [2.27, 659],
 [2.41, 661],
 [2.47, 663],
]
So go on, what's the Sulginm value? 1.19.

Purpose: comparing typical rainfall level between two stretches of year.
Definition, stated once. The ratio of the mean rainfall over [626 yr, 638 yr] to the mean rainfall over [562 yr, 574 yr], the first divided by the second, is 0.99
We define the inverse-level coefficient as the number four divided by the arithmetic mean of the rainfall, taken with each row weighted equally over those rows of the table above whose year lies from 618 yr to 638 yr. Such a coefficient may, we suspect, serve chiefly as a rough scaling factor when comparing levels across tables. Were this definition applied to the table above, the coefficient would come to 1.60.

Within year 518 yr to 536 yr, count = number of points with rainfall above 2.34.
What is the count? 0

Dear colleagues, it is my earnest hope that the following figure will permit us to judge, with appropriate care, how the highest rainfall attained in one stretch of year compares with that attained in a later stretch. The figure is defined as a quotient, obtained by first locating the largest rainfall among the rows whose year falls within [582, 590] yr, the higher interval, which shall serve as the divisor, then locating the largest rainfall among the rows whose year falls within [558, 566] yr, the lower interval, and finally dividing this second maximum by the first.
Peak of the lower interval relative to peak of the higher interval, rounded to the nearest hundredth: 0.95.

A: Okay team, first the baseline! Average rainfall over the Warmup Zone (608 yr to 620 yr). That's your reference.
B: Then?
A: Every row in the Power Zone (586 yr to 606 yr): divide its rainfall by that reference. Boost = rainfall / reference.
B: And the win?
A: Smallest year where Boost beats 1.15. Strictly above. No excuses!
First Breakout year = 587 yr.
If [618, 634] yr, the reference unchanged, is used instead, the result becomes 619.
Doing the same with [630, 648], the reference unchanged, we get 631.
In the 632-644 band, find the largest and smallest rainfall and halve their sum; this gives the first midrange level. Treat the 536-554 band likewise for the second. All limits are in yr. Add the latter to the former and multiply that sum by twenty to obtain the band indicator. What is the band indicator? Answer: 87.9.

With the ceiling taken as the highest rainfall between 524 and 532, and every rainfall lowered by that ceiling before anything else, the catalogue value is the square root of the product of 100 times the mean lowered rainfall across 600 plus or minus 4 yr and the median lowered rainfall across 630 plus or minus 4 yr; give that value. 5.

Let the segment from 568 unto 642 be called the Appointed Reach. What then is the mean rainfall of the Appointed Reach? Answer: 2.44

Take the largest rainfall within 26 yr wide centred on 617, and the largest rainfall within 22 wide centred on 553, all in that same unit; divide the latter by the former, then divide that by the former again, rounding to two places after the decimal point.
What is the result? 0.33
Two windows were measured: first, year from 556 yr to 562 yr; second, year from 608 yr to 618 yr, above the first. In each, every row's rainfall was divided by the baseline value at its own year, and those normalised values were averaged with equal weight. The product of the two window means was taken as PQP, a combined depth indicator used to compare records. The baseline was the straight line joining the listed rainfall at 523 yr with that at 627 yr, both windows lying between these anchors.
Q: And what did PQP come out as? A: 0.882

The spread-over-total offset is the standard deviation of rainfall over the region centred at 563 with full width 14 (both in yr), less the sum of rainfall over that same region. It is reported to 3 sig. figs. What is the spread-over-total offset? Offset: -16.9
